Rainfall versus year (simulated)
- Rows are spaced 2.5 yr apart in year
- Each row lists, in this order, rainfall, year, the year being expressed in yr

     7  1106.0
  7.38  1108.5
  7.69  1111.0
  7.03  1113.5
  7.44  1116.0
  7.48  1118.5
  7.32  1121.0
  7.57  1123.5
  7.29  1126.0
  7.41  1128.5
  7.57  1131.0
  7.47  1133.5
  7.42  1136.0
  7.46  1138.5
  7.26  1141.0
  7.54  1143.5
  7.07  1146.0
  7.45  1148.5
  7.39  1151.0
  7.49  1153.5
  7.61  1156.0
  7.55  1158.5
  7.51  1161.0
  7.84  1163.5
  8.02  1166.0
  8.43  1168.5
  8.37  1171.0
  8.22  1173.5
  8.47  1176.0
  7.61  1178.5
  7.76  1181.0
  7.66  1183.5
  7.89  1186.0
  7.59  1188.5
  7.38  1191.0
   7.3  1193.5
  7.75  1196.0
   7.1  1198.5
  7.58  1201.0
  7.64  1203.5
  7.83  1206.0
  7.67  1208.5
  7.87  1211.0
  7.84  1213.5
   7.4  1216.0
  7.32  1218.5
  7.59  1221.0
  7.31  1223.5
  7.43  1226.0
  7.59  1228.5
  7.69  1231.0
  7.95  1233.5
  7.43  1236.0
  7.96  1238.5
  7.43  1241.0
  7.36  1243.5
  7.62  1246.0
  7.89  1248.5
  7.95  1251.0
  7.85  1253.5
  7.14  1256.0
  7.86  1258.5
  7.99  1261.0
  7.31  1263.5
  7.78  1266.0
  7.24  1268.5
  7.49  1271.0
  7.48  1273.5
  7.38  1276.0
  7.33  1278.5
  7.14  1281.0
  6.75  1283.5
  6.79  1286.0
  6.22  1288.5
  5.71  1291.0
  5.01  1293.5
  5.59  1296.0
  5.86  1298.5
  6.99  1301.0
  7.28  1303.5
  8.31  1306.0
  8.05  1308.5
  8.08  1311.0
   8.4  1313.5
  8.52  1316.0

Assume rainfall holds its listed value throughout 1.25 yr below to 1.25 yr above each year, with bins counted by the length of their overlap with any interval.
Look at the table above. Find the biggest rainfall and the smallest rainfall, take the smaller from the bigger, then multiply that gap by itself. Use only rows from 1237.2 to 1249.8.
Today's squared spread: 0.36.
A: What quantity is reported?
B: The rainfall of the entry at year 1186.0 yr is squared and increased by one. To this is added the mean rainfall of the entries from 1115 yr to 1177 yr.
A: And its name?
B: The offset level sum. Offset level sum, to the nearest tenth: 70.9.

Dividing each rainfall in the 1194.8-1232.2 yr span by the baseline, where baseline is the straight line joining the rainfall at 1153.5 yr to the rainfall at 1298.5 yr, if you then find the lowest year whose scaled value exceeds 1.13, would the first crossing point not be 1206.0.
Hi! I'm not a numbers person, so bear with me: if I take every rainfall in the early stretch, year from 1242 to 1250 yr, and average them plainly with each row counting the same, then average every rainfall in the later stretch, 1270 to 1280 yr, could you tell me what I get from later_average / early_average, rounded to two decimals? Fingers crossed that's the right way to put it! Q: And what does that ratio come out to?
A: 0.97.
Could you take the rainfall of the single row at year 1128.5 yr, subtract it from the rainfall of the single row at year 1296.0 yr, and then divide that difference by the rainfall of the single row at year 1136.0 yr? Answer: -0.25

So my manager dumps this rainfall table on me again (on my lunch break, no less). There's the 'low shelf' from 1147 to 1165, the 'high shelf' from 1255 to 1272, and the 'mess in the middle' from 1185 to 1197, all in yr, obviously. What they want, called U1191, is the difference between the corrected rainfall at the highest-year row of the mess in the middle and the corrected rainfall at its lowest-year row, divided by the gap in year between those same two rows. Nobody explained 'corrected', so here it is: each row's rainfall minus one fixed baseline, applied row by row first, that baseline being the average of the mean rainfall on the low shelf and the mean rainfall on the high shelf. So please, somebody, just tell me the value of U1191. -0.01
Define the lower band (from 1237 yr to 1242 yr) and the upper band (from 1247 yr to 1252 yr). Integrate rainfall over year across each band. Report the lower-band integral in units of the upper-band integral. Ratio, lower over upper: 0.97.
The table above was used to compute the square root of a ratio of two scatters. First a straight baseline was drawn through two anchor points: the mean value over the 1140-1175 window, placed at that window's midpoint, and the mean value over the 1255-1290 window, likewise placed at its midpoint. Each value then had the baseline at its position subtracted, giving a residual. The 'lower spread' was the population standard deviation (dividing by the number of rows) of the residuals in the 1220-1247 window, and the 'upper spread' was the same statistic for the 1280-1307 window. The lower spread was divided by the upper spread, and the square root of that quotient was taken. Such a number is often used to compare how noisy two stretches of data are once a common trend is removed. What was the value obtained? 0.49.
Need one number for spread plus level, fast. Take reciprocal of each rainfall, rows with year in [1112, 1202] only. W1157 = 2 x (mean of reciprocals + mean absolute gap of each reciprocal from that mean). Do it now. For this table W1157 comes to 0.2724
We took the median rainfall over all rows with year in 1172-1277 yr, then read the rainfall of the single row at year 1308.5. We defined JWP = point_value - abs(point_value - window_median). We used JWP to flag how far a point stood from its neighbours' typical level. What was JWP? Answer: 7.6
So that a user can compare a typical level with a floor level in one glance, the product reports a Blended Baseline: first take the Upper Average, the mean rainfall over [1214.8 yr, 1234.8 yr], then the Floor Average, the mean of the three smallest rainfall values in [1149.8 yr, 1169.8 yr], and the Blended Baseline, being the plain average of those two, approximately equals 7.5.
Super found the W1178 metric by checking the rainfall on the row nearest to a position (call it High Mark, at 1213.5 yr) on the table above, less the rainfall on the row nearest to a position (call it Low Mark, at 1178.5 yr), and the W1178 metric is 0.23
